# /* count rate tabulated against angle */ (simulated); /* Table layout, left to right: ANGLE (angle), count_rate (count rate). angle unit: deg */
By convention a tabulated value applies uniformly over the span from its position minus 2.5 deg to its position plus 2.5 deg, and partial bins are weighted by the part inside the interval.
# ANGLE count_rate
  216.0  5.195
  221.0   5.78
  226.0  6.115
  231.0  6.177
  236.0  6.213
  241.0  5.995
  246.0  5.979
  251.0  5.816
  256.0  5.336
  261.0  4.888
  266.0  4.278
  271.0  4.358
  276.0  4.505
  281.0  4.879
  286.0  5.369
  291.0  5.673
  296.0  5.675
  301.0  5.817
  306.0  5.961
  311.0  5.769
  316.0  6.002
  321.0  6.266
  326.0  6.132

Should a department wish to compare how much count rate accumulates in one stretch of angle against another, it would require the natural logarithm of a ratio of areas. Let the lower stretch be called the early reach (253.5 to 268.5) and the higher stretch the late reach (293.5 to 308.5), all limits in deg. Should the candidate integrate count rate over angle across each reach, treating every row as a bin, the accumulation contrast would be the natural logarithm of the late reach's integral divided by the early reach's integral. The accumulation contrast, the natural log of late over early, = 0.19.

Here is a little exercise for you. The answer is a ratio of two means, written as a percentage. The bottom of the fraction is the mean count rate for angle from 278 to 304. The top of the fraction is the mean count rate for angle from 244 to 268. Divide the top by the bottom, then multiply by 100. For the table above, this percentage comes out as 96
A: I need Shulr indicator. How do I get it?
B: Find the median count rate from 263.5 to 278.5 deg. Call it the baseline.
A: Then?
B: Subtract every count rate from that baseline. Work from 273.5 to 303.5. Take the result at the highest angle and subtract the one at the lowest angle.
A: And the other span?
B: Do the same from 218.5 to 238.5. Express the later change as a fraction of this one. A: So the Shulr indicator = 3.0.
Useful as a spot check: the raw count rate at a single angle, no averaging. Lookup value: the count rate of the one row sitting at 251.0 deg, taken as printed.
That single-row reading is 5.816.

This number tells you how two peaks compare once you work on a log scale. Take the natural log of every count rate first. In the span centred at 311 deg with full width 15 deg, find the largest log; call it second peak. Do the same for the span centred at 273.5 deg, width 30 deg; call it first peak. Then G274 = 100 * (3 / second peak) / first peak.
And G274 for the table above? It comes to 100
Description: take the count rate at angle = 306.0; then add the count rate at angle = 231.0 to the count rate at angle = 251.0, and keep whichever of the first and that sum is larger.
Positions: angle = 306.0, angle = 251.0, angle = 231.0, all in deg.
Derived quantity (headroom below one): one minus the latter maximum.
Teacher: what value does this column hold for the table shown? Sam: -11.0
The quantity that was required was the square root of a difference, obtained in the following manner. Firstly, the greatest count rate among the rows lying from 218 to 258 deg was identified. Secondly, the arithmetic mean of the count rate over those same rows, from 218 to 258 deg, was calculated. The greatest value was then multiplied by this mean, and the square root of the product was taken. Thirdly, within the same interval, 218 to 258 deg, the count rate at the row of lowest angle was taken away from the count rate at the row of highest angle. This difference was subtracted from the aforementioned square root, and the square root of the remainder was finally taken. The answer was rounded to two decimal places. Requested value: 2.55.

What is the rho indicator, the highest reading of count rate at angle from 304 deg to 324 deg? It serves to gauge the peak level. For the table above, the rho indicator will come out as 6.266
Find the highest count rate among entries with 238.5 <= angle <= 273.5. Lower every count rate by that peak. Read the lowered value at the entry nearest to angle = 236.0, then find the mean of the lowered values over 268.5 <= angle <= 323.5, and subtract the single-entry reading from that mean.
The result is -0.73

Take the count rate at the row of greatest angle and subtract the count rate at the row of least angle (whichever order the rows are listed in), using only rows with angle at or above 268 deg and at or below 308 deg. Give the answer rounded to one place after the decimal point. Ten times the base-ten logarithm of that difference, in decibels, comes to 2.0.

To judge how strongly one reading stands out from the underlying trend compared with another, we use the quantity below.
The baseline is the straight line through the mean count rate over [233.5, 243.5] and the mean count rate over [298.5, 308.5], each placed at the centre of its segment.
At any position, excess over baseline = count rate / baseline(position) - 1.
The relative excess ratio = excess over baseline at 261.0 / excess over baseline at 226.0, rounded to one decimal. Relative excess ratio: 38.3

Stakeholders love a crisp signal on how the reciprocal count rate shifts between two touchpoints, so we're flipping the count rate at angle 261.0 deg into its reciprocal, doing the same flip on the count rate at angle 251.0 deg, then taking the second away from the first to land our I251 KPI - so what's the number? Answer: 0.03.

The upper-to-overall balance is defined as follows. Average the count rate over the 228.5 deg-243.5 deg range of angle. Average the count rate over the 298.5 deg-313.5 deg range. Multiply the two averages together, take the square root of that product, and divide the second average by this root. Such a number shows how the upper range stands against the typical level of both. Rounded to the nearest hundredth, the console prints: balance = 0.98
